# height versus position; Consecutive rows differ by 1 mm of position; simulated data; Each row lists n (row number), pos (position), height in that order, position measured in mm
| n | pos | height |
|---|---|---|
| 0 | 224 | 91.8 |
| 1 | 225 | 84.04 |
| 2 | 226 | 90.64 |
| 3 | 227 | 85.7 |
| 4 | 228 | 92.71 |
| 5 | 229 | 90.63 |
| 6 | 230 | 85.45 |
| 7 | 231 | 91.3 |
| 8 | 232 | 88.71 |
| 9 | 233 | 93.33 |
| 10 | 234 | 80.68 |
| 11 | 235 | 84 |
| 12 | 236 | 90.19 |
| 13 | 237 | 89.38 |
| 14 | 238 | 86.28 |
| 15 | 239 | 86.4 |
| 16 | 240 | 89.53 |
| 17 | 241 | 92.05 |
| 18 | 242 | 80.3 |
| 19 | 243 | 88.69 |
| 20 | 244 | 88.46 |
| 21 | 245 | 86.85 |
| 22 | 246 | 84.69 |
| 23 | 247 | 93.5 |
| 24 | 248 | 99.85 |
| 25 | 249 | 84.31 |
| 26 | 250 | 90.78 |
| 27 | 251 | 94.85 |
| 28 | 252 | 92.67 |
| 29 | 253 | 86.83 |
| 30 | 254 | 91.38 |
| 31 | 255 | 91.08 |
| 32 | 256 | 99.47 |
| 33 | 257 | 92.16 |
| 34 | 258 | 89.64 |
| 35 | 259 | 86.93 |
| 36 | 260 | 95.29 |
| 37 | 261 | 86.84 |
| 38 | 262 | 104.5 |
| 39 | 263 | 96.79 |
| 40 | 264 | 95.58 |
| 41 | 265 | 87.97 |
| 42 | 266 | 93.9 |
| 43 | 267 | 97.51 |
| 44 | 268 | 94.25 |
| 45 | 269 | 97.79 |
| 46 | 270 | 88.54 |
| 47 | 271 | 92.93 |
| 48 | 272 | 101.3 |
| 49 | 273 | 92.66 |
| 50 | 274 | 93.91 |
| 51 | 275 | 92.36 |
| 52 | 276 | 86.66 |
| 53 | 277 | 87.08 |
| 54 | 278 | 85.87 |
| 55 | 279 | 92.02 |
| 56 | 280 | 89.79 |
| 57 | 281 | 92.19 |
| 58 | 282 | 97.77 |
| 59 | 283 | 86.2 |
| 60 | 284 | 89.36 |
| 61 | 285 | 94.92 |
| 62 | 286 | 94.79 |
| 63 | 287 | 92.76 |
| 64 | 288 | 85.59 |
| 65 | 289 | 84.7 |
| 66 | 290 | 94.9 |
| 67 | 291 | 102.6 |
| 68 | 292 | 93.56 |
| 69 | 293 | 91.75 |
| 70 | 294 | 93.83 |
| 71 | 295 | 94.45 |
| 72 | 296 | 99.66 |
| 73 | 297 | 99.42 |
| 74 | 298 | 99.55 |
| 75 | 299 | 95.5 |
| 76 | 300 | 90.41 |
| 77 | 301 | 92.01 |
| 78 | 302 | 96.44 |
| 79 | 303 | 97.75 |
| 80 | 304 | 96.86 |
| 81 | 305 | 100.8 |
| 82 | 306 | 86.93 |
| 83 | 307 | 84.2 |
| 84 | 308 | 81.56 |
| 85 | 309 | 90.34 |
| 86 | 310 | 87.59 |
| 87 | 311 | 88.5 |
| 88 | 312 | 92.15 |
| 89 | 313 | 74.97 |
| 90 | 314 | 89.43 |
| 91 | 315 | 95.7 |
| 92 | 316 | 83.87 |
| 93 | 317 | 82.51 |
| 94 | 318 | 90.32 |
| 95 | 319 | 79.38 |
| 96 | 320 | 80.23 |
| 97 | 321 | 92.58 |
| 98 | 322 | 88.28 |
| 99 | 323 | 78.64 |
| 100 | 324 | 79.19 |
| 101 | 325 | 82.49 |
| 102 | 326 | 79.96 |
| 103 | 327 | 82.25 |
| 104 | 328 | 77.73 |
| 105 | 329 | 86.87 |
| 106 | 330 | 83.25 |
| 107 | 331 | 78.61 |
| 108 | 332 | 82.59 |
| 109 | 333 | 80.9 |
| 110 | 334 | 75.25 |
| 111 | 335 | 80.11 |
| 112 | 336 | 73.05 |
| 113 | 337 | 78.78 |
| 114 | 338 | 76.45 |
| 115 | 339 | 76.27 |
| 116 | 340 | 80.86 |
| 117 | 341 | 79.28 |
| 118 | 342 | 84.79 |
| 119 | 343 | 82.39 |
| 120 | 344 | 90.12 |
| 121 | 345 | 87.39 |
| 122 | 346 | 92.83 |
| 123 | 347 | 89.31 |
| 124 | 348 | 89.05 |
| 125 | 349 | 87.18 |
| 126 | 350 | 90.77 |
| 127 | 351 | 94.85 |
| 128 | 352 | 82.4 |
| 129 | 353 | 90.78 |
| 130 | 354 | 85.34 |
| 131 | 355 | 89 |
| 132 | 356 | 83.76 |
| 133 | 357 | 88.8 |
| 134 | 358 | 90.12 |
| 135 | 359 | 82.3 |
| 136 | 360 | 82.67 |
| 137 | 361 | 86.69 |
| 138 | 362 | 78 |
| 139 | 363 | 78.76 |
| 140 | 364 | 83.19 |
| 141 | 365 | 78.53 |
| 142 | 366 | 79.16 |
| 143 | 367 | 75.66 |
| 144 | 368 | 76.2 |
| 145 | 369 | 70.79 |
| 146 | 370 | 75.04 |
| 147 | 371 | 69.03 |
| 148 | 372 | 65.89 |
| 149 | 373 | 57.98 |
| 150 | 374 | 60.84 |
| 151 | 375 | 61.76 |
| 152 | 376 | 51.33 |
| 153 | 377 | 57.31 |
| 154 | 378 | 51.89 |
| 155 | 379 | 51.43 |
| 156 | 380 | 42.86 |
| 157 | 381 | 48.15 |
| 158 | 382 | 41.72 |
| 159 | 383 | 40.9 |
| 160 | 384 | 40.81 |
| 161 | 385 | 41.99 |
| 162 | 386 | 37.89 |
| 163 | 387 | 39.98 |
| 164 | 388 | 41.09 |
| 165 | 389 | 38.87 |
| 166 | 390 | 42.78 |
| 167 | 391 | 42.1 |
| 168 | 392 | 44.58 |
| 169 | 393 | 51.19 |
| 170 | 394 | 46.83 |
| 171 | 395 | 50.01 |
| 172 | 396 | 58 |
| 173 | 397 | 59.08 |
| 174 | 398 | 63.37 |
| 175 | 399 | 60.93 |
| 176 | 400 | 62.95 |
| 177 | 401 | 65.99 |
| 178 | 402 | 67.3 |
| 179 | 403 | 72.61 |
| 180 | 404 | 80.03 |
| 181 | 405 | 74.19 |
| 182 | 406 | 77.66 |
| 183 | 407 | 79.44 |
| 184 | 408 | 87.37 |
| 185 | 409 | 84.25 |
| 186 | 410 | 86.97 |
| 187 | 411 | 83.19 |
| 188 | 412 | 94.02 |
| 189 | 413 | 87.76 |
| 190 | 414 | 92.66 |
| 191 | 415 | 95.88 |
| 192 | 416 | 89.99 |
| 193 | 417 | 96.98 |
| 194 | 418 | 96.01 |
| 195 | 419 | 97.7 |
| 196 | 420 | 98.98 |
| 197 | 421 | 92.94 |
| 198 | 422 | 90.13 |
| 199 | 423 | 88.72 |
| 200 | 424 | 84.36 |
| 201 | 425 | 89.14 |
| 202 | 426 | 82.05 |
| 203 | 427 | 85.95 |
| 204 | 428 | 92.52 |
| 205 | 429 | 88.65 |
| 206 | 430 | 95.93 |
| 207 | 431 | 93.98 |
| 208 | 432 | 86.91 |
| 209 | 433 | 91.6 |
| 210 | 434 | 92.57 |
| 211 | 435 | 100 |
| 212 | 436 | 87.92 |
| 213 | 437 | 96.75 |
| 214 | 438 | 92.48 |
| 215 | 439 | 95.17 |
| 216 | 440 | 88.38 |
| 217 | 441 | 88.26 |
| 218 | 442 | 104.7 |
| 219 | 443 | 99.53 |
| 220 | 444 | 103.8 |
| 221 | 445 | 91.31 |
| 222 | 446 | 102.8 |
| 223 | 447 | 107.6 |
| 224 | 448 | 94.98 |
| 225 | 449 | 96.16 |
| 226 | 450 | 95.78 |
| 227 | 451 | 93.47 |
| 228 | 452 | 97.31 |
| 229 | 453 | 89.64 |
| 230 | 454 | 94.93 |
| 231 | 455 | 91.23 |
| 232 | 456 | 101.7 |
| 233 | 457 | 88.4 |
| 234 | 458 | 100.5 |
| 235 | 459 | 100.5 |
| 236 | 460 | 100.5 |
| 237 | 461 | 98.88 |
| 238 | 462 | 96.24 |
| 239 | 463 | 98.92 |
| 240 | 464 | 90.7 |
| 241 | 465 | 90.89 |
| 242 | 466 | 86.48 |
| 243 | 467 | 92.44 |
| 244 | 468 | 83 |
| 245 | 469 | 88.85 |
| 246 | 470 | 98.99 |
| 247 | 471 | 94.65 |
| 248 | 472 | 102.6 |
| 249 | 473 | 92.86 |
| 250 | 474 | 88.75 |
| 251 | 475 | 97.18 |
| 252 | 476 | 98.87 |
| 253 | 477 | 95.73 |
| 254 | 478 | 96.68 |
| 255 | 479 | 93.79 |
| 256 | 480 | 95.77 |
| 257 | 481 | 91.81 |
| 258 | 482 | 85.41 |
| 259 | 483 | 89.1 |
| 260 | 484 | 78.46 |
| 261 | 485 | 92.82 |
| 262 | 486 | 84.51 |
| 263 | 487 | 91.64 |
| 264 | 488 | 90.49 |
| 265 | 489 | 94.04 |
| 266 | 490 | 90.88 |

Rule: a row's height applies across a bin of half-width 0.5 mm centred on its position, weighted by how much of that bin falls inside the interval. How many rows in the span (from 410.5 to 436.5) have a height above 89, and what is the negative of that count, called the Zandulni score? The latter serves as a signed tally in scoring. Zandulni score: -17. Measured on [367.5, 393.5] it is 0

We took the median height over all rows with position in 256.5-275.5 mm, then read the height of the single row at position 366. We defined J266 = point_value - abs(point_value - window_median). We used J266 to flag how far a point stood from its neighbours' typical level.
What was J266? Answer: 64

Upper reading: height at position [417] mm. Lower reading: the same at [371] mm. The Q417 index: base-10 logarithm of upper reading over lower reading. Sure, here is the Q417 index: 0.15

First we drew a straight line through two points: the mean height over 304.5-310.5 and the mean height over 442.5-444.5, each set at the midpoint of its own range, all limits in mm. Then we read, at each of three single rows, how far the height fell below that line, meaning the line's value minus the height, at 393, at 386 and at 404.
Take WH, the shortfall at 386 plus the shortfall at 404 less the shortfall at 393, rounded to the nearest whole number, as 30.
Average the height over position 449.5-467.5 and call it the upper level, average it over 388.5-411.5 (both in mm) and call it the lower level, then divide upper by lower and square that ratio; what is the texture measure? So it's 2.18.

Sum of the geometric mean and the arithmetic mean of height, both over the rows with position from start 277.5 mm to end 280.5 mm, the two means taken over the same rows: 178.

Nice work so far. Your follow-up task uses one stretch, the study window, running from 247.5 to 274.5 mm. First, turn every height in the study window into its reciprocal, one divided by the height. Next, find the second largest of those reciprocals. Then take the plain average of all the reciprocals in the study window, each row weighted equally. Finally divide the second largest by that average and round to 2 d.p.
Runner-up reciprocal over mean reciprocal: 1.07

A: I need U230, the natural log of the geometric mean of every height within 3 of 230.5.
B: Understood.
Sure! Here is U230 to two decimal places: 4.50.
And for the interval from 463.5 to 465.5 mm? 4.51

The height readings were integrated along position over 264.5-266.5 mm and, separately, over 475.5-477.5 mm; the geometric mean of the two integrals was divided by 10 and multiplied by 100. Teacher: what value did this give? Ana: 1881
